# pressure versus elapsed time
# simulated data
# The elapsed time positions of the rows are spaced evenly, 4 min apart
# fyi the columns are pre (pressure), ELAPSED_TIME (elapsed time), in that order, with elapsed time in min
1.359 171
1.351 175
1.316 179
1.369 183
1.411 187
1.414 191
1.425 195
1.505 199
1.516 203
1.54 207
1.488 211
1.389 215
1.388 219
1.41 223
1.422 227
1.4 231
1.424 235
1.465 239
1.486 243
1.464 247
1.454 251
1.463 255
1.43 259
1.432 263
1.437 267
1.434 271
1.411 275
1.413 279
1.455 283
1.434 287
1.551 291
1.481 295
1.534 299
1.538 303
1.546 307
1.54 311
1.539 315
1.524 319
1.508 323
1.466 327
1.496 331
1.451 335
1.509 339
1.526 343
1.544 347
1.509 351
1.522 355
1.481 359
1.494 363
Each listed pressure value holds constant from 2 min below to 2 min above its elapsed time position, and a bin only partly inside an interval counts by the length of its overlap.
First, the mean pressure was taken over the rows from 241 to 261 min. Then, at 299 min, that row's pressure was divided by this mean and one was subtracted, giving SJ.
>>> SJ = 0.05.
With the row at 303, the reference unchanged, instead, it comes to 0.05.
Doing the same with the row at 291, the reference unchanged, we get 0.06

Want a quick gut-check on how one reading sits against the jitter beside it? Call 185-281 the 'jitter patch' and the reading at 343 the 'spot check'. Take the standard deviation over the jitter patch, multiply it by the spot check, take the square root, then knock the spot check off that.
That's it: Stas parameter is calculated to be -1.28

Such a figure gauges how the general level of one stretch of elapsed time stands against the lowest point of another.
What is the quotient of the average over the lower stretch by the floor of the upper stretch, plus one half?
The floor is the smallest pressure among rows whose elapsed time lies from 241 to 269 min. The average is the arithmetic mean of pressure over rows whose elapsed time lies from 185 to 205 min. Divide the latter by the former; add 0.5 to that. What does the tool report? 1.52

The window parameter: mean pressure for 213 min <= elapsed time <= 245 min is 1.42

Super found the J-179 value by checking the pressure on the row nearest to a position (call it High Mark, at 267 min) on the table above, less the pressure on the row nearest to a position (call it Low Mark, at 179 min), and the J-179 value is 0.12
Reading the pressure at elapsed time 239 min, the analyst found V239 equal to 1.465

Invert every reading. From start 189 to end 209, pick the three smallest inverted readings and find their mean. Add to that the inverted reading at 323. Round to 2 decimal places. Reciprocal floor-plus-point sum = 1.32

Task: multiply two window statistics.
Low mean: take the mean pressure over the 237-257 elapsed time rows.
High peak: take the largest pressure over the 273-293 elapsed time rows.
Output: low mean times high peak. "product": 2.27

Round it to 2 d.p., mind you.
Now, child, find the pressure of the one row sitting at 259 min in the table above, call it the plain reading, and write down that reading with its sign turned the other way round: -1.43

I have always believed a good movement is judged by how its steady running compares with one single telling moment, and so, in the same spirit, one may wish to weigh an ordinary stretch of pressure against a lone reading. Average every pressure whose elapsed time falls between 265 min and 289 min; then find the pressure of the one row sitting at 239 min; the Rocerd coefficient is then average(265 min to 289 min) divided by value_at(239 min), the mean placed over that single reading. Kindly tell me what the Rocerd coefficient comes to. 0.98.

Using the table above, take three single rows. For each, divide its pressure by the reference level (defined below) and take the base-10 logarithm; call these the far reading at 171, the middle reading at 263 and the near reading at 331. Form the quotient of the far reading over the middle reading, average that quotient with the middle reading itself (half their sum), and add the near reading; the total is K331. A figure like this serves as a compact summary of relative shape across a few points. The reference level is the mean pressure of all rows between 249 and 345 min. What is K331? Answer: 1.3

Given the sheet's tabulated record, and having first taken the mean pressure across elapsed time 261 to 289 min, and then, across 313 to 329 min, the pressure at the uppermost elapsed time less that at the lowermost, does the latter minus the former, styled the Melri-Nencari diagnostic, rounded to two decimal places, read -1.50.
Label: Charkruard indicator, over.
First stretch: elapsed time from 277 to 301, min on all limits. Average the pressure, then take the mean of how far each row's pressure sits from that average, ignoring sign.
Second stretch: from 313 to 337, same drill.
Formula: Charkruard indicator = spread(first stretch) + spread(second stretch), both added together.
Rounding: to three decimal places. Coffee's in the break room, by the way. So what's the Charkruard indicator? 0.070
